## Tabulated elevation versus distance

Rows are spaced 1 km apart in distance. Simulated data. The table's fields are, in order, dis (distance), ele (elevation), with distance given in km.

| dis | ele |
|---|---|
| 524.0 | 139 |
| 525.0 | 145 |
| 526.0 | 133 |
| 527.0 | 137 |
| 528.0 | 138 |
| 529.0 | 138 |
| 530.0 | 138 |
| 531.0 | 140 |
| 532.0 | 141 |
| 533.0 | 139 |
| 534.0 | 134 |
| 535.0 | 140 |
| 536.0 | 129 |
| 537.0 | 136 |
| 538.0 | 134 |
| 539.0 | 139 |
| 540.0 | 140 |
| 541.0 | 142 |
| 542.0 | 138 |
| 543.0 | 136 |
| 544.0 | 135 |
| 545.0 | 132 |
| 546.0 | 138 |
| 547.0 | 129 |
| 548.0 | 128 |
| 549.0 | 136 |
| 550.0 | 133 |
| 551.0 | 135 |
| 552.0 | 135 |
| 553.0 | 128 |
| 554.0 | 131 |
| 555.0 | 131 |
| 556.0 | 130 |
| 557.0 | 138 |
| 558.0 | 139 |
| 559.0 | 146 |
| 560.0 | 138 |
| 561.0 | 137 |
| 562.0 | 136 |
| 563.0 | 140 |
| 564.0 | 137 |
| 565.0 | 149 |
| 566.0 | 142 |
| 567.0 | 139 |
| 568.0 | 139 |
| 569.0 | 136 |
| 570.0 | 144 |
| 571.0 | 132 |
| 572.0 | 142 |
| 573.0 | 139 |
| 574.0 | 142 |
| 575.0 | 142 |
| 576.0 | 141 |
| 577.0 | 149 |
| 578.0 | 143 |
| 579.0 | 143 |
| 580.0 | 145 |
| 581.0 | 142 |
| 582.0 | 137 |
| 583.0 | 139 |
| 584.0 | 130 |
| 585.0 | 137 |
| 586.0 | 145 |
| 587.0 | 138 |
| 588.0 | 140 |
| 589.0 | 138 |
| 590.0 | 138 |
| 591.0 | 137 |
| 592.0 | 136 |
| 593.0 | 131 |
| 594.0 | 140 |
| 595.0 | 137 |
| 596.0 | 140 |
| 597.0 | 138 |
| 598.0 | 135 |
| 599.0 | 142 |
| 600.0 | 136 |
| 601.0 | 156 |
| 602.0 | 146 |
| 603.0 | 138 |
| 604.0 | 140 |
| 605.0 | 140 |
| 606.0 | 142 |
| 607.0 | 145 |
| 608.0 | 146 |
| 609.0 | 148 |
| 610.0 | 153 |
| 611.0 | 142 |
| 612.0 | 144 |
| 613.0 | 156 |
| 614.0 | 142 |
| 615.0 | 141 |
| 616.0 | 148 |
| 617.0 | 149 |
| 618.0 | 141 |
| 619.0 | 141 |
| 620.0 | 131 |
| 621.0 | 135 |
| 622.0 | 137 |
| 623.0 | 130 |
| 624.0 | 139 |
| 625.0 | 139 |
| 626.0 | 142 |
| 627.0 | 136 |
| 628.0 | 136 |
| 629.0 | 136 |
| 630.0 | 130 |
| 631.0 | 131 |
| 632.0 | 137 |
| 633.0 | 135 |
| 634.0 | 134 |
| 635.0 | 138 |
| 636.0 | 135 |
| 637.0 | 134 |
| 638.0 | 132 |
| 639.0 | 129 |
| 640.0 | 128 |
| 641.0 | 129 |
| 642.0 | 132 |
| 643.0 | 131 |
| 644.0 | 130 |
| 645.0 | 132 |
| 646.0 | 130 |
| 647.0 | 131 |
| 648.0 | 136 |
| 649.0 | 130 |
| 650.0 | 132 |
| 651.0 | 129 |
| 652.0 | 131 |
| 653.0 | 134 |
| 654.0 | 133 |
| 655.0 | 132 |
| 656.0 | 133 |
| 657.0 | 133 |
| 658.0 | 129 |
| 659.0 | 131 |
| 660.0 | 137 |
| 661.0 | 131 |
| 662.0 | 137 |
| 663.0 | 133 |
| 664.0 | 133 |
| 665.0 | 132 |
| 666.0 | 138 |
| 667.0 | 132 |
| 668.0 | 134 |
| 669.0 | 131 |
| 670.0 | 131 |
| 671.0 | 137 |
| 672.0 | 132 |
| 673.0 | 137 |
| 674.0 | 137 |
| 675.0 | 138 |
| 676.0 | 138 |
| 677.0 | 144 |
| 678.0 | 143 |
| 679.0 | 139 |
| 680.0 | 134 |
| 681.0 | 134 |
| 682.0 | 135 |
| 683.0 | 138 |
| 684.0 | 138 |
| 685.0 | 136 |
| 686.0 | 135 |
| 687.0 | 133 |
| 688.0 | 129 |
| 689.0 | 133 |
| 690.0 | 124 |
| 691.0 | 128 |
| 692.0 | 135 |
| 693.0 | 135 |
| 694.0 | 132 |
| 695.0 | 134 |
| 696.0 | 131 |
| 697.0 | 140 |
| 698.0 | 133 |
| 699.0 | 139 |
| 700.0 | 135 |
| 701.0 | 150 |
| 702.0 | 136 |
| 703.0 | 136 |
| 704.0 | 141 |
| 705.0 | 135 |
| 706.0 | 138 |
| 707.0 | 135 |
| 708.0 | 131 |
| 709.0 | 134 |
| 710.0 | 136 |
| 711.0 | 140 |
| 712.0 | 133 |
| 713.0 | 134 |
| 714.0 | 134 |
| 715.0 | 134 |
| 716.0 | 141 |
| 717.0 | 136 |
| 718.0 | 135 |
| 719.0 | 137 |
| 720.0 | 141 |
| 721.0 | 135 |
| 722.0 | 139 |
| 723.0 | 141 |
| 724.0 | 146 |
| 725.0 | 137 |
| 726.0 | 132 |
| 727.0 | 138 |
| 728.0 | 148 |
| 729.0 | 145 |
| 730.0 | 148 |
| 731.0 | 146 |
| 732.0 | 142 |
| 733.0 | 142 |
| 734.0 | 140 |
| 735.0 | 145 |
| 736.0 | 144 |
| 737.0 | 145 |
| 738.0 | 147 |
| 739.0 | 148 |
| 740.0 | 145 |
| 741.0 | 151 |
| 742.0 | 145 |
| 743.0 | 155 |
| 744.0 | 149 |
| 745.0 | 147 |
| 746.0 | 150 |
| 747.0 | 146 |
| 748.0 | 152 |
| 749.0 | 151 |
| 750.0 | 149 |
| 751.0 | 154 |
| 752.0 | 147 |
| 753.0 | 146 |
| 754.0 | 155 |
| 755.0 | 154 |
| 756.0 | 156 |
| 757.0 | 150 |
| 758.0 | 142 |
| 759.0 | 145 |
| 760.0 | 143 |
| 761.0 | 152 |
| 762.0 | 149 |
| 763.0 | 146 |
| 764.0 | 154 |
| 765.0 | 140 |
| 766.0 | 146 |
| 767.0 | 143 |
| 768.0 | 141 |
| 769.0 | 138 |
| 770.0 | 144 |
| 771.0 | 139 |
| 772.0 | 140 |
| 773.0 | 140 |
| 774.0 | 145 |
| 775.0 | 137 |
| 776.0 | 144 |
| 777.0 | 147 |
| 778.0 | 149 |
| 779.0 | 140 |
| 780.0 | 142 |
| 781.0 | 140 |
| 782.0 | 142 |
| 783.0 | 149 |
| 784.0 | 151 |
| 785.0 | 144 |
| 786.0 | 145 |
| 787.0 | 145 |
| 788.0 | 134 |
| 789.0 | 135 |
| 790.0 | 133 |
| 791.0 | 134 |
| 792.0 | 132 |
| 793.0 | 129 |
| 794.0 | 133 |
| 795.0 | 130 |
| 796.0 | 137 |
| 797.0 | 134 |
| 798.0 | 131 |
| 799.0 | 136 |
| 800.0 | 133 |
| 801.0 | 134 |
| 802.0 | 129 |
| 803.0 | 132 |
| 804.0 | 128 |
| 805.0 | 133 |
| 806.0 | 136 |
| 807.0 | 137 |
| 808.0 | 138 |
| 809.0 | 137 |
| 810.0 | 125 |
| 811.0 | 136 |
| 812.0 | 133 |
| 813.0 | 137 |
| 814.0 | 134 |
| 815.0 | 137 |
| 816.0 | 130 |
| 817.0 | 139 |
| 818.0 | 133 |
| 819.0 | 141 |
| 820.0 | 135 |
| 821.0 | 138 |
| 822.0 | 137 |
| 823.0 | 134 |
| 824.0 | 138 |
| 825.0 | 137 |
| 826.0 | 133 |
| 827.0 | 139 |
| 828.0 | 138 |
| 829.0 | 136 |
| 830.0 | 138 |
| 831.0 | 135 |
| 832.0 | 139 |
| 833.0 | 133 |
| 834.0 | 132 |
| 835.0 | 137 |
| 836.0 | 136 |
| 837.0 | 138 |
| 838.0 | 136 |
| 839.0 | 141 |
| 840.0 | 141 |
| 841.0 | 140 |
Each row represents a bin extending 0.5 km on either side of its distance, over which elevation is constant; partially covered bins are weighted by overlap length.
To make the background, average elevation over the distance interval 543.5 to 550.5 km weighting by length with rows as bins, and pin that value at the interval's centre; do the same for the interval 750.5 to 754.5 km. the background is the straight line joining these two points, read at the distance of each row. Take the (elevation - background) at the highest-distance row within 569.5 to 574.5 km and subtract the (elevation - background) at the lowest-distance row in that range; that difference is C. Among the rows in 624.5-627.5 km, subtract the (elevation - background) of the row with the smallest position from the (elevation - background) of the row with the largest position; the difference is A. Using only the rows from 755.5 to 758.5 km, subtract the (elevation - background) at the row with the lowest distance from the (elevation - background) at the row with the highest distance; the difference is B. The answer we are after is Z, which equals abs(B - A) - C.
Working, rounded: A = -3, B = -14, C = -2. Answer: 13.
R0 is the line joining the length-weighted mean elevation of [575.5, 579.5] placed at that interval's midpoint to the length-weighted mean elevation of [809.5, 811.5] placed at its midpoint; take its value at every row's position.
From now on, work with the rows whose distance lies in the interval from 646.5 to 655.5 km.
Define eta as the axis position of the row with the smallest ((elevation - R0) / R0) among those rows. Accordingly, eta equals 651.0 km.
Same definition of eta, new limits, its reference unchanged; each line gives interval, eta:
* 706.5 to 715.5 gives 708.0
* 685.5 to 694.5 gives 690.0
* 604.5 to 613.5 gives 605.0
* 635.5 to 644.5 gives 640.0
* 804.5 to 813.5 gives 810.0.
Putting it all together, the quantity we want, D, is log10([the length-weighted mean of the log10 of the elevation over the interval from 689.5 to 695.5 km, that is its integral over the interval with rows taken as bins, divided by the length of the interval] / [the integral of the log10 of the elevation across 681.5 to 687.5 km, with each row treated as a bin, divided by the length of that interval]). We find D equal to -0.003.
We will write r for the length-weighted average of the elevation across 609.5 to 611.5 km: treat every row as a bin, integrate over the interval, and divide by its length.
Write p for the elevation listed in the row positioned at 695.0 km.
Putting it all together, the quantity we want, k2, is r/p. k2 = 1.10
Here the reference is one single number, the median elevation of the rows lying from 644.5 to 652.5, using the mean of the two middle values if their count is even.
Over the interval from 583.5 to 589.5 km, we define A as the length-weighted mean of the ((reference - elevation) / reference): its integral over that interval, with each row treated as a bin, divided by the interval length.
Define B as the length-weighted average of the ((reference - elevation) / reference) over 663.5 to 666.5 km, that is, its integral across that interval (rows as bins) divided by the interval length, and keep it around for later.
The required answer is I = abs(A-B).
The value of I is 0.028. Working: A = -0.053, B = -0.025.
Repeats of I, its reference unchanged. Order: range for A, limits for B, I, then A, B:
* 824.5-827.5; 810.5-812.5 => 0.014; -0.041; -0.027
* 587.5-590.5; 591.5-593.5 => 0.039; -0.059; -0.019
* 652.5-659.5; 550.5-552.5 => 0.022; -0.009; -0.031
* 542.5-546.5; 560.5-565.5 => 0.035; -0.032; -0.067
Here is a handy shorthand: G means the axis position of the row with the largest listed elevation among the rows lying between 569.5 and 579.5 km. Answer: 577.0 km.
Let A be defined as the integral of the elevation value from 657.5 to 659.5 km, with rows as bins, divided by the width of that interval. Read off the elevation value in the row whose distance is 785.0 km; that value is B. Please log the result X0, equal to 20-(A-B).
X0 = 34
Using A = 130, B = 144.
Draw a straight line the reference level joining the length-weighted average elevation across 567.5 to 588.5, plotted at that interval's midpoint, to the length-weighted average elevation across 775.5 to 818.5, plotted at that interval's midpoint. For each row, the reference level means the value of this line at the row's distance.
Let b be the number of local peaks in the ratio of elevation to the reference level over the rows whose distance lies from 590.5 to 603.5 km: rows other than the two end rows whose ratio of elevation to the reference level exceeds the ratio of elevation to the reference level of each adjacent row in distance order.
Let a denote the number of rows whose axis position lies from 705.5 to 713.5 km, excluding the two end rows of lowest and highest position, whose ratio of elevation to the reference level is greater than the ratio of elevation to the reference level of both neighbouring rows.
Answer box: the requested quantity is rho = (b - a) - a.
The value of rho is 2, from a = 1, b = 4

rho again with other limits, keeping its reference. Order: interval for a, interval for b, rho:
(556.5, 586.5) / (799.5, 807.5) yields -18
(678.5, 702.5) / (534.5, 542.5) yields -12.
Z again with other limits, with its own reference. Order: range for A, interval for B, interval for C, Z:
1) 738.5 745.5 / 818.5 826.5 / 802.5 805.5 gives 6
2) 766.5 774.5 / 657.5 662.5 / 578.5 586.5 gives 5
